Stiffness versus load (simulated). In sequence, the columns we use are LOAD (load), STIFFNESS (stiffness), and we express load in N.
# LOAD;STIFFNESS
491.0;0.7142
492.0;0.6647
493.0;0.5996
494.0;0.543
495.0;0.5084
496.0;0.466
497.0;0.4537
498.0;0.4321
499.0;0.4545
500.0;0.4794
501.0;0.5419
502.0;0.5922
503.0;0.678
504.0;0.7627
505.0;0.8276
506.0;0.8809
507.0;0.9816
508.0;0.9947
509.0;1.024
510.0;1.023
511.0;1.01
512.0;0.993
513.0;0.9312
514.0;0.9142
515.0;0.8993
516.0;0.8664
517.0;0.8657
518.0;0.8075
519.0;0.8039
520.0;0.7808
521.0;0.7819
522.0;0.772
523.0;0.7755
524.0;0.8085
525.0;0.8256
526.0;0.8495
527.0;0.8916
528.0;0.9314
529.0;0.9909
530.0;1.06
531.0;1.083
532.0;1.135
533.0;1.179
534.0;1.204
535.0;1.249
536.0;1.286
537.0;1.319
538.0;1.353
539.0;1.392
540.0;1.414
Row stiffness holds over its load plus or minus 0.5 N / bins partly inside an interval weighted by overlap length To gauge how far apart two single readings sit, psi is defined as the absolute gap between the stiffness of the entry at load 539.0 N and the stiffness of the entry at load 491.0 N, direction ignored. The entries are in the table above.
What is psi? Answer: 0.68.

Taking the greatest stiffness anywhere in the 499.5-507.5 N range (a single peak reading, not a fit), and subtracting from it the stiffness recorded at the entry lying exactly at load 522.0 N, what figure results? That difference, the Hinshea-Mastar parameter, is 0.21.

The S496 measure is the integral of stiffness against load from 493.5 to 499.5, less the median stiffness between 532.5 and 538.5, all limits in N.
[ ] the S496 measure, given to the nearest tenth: 1.6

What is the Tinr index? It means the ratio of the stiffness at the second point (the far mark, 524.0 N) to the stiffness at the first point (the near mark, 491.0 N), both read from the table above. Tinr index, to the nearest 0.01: 1.13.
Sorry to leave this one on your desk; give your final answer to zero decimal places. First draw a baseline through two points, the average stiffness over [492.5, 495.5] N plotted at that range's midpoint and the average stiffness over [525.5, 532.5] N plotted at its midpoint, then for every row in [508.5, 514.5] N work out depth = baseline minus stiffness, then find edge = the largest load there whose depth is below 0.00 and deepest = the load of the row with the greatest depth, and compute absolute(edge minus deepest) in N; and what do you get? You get 0 N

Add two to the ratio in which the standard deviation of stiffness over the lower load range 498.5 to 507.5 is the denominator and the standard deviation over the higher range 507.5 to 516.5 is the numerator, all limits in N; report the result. 2.32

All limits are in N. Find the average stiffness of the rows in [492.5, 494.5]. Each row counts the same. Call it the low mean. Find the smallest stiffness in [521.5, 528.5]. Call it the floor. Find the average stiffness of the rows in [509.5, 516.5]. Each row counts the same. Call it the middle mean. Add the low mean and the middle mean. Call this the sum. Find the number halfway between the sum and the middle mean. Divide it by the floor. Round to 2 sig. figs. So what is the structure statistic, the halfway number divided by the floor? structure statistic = 1.6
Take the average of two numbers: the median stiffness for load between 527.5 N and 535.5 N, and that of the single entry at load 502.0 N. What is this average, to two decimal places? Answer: 0.85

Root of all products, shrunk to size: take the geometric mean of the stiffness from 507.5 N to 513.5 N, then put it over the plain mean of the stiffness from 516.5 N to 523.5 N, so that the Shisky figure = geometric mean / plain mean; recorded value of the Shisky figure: 1.25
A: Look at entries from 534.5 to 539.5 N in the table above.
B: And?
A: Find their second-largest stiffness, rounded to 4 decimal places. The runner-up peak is 1.3530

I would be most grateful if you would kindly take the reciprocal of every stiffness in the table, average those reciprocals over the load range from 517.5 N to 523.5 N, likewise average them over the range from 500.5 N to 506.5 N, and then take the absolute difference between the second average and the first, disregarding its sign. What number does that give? 0.17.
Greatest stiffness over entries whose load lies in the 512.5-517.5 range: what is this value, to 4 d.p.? 0.9312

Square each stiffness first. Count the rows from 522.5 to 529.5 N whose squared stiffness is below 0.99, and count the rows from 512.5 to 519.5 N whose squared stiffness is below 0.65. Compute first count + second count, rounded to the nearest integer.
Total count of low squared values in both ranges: 8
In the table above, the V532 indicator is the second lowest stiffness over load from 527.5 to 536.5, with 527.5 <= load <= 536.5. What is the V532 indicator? 0.9909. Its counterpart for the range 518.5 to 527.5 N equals 0.7755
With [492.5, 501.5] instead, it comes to 0.4537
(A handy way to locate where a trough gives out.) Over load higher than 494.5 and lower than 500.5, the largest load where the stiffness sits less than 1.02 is 500.0 N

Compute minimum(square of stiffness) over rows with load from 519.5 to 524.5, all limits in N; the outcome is 0.6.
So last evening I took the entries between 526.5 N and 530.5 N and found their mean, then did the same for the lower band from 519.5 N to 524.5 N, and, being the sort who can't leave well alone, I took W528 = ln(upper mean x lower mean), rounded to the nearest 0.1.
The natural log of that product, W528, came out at -0.3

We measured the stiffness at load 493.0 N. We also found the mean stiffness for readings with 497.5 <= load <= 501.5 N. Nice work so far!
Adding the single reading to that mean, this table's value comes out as 1.1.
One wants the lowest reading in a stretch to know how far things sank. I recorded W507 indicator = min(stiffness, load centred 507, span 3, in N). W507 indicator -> 0.8809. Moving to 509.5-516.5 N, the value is 0.8664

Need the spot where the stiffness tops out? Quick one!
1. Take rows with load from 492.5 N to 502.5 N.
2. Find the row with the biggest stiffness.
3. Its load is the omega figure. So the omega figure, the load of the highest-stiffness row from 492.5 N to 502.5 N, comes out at 493.0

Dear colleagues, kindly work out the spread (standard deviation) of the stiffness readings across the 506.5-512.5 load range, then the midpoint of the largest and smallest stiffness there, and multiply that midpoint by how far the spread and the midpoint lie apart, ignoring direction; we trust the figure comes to 0.99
